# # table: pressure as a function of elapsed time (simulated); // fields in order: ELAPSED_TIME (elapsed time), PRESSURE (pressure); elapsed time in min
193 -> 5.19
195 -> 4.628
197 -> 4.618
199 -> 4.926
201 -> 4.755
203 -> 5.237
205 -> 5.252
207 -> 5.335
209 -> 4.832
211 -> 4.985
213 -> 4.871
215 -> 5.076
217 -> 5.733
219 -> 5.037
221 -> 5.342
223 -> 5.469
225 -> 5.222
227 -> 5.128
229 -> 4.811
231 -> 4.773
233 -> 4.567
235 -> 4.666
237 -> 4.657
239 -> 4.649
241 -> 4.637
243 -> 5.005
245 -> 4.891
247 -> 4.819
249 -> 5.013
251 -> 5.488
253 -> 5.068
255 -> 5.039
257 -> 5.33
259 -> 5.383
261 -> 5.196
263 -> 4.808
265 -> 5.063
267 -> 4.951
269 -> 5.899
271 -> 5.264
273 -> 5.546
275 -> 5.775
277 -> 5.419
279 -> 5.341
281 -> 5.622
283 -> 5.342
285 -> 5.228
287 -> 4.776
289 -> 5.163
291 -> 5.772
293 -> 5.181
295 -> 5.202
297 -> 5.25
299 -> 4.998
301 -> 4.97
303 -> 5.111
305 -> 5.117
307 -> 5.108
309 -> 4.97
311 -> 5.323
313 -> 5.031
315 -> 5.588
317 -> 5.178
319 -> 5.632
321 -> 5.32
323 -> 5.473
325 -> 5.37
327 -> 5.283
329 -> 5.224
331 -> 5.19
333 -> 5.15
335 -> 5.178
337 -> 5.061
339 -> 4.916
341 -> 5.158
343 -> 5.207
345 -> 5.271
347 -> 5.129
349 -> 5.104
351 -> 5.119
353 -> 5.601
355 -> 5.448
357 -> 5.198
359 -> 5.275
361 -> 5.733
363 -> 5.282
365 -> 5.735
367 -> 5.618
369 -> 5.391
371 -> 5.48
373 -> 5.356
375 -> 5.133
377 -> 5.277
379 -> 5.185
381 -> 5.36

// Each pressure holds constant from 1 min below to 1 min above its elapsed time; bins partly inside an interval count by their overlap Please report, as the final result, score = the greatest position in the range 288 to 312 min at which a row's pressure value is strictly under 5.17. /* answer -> 309 min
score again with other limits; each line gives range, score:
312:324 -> 313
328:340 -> 339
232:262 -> 255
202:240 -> 239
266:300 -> 299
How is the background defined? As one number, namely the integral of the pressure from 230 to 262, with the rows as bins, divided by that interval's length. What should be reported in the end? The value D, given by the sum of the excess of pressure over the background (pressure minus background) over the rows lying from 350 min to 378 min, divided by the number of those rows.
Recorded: 0.45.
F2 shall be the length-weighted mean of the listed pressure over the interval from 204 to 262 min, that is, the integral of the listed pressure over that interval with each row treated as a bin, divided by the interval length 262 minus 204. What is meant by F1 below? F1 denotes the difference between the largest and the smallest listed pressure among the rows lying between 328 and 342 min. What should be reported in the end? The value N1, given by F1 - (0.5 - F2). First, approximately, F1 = 0.3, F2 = 5.04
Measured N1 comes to 4.9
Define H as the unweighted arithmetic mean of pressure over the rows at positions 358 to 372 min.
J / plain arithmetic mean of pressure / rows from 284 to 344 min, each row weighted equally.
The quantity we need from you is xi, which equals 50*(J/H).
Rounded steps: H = 5.50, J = 5.20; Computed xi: 47.3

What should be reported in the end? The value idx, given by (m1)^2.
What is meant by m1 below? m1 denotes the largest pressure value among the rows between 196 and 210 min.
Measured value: 28.5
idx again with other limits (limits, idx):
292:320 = 31.7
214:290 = 34.8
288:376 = 33.3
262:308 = 34.8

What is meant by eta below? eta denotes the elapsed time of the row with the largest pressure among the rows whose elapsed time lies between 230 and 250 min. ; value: 249 min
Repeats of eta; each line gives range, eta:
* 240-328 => 269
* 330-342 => 331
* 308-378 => 365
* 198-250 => 217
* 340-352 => 345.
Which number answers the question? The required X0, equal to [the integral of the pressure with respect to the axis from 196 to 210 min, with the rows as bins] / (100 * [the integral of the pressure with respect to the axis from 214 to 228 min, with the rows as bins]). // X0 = 0.0094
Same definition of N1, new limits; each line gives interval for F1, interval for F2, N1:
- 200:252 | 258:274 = 5.9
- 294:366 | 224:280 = 5.4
